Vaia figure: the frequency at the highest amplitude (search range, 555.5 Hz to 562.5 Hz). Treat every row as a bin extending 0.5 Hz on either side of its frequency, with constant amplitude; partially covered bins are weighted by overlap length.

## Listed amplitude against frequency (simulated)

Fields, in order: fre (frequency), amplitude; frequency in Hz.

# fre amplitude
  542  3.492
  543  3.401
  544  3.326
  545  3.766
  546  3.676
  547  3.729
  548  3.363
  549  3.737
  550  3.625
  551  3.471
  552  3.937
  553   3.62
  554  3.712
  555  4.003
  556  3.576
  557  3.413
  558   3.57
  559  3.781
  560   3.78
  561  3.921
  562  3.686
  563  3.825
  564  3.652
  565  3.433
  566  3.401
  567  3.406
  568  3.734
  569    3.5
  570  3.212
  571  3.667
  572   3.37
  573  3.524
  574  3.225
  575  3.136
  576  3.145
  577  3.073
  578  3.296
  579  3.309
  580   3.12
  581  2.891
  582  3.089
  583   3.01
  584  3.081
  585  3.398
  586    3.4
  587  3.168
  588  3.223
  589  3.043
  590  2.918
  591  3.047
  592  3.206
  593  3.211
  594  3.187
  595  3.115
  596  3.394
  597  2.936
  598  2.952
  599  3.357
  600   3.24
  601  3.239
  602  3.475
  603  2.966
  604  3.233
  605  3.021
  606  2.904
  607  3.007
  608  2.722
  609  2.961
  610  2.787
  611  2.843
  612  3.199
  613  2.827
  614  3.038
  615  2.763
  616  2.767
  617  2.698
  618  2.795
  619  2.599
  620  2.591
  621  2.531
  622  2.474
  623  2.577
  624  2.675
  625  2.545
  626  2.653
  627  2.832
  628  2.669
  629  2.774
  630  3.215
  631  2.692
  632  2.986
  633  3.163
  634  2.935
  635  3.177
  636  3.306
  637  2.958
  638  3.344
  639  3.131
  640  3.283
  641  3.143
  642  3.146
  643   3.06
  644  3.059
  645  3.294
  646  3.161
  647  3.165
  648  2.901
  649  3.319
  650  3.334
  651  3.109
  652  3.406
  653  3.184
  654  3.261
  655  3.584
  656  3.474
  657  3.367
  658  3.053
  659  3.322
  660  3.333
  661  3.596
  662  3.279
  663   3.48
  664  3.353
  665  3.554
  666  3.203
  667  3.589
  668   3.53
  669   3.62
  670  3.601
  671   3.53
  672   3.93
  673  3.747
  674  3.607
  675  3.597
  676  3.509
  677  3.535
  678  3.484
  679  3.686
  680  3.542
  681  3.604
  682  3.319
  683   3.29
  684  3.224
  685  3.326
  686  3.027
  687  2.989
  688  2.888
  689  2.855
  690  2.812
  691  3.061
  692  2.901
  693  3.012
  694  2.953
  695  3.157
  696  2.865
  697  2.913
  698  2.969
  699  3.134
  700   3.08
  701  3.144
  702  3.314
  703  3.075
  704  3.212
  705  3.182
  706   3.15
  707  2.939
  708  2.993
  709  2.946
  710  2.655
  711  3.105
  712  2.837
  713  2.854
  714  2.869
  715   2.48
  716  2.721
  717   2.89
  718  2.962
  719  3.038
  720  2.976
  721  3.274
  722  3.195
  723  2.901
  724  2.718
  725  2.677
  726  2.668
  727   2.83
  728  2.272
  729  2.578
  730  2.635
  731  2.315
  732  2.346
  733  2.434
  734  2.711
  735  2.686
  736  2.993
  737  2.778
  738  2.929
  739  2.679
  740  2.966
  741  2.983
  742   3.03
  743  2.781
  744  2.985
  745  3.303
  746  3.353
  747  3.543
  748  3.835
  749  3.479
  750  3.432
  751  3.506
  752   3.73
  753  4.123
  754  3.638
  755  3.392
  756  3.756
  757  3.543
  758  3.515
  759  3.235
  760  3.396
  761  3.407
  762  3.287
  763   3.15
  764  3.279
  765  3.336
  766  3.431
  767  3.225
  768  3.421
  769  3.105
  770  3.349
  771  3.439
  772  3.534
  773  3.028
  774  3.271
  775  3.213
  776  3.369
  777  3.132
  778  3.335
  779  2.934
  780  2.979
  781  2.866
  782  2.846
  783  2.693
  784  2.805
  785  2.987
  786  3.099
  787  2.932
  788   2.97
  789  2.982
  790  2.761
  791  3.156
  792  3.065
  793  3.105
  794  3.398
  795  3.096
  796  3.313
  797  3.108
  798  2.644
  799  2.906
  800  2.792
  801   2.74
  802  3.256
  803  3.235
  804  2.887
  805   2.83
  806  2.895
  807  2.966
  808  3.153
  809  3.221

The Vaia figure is 561 Hz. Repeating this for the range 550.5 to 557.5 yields 555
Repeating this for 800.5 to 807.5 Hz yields 802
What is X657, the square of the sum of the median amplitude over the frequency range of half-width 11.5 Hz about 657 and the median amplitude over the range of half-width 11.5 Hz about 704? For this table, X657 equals 40.0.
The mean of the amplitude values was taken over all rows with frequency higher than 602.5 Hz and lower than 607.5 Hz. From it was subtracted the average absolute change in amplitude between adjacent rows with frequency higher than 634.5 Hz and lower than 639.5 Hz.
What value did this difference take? 2.8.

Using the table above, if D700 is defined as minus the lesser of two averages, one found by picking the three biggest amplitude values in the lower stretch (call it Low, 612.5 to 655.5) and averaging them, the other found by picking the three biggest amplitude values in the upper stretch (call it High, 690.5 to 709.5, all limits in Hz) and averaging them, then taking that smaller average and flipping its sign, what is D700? -3.24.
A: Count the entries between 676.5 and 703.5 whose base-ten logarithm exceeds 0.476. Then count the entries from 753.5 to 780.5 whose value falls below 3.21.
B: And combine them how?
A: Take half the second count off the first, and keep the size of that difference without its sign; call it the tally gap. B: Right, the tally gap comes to 15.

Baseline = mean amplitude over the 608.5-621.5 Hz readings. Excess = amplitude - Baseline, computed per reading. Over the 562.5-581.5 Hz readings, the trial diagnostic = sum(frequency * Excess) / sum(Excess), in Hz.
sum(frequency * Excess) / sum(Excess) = 570.2 Hz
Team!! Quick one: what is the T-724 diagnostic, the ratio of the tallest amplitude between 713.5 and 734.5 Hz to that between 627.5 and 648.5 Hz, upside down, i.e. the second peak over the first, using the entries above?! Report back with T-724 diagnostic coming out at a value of 1.02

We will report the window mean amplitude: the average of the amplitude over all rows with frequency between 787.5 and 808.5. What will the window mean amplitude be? 3.01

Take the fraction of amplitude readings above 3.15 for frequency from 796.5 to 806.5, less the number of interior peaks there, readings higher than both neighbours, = -1.80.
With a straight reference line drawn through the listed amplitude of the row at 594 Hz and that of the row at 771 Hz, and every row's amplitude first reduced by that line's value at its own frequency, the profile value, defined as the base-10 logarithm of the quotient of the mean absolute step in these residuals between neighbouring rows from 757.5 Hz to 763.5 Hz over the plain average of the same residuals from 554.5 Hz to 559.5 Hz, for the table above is -0.58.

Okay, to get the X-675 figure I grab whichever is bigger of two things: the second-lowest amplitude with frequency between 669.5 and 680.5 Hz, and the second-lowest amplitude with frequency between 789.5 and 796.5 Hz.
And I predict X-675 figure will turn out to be 3.51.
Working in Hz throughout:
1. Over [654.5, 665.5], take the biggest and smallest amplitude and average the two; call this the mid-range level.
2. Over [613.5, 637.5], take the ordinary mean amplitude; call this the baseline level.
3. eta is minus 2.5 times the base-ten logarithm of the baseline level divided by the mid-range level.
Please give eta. 0.18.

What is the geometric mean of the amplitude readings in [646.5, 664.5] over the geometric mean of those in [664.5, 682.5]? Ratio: 0.93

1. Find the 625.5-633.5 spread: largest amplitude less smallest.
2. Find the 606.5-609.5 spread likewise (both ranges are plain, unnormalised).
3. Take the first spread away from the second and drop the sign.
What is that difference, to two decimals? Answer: 0.28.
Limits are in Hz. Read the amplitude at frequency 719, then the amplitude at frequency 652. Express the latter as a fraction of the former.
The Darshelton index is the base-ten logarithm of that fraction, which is 0.05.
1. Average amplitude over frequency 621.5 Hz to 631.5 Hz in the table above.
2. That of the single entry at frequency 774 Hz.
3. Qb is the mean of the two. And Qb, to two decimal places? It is 2.99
